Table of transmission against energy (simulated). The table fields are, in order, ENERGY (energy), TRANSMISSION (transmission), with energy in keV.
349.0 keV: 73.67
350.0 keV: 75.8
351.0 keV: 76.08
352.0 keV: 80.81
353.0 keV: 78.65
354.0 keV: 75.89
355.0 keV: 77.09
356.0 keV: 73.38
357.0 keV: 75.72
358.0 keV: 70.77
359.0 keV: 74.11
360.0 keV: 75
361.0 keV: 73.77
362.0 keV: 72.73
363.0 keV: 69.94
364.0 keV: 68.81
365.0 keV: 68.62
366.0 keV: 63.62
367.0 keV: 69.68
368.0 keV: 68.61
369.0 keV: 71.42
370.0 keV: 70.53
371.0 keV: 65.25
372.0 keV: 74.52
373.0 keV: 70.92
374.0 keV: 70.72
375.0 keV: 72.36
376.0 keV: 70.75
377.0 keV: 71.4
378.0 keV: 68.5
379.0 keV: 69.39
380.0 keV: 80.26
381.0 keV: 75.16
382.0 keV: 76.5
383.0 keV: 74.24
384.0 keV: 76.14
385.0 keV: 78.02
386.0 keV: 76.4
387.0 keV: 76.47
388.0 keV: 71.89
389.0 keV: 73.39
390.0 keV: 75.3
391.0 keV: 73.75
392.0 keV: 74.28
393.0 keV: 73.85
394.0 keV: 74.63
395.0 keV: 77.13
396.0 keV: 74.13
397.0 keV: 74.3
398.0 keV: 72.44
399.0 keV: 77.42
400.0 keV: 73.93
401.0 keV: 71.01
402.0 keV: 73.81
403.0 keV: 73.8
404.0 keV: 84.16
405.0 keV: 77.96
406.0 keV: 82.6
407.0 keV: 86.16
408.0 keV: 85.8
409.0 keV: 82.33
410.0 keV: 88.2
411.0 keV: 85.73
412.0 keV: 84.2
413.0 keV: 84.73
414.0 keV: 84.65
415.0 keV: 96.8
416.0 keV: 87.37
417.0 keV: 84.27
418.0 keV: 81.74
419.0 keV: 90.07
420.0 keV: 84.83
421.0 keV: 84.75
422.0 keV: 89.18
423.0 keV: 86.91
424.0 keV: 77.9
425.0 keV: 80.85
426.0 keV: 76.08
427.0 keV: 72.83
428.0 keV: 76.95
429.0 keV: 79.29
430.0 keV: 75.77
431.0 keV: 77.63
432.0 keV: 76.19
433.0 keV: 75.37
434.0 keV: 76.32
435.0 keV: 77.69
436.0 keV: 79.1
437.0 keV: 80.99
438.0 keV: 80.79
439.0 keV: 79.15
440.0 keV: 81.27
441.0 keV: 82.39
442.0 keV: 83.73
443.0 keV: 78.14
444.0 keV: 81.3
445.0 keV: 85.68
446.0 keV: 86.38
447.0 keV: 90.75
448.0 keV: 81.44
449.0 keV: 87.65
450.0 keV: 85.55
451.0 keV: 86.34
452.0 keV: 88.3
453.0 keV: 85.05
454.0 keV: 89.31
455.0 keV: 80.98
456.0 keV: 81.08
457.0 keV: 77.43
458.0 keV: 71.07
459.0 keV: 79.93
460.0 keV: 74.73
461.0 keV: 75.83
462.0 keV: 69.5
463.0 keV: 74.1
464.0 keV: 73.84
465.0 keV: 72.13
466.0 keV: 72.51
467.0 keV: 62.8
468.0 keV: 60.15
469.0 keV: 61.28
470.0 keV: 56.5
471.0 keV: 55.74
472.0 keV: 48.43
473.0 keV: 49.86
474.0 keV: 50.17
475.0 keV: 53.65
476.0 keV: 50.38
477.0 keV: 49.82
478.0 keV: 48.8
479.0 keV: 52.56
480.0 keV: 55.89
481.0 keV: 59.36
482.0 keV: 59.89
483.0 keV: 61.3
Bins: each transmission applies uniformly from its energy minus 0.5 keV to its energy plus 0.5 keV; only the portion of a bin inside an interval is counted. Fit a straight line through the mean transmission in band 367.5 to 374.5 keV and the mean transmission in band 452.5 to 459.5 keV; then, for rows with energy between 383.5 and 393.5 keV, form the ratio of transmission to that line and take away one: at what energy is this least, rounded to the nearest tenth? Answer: 388.0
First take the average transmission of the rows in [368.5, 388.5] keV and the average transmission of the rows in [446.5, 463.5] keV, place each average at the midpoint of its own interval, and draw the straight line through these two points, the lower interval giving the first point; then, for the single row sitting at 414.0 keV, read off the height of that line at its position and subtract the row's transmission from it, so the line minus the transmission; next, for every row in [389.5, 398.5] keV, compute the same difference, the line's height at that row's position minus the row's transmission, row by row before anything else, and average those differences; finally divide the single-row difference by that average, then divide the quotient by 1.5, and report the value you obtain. -21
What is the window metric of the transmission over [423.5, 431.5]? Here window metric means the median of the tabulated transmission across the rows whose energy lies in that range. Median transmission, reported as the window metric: 77.3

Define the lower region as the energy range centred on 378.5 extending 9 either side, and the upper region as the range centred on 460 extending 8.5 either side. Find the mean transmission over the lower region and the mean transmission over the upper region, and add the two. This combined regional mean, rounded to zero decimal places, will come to 149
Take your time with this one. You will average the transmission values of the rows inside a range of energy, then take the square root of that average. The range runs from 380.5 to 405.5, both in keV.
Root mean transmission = 8.7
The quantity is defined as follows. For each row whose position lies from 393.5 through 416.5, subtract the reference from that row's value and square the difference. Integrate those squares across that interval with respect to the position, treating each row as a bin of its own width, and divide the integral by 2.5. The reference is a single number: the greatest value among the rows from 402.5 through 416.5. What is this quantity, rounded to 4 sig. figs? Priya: 2804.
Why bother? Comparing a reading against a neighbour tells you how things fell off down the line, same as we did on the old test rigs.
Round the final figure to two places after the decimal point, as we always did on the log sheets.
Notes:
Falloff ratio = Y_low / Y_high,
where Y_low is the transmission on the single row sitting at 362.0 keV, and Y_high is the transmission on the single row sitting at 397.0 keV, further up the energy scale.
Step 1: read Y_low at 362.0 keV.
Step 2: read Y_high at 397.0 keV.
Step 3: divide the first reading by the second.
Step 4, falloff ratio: 0.98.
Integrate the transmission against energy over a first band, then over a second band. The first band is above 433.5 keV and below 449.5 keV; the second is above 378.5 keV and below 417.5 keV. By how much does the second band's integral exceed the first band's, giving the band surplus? 1750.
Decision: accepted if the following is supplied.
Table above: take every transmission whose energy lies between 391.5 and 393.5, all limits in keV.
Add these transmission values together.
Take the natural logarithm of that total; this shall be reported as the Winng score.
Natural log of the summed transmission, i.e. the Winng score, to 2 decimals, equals 5.00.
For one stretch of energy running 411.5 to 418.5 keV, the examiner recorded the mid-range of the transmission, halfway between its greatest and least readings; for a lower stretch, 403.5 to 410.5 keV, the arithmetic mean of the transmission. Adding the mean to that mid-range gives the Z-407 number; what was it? 173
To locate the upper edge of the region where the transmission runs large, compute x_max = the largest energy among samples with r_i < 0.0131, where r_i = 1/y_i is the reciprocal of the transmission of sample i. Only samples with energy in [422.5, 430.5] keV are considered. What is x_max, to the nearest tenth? 429.0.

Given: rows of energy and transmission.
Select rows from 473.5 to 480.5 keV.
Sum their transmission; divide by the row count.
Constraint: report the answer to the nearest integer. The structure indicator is 52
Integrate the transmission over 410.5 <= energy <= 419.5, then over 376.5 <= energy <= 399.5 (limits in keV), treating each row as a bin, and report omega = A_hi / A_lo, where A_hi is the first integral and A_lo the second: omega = 0.5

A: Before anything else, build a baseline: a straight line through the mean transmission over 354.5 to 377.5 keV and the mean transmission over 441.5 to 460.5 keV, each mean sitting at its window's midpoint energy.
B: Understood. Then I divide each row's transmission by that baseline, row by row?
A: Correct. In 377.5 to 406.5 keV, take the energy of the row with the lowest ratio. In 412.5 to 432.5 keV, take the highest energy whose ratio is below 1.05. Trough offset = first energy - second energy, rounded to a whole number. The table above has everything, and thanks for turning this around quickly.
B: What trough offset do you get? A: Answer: -31 keV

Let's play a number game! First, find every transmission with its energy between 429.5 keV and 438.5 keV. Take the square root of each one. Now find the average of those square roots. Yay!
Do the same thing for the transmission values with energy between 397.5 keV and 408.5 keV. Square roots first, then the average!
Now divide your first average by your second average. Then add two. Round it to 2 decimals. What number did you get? 3.00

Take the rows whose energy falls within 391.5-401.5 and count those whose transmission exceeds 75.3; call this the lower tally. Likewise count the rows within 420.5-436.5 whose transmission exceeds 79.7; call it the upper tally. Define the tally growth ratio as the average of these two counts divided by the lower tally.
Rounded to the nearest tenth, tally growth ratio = 1.5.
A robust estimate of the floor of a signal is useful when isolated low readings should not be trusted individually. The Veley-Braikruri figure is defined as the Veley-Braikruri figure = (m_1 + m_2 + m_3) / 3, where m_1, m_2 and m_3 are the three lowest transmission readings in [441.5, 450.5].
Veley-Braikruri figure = 80.3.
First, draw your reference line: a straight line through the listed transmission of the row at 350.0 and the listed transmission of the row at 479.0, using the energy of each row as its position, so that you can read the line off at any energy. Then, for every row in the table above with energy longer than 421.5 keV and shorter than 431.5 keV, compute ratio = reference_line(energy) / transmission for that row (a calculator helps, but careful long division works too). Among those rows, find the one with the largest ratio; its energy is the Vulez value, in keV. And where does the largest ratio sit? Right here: 427.0 keV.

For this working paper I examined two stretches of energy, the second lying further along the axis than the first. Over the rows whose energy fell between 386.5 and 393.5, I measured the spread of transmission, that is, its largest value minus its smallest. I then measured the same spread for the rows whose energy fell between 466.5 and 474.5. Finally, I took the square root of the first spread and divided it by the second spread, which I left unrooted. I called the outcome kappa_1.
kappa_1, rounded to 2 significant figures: 0.15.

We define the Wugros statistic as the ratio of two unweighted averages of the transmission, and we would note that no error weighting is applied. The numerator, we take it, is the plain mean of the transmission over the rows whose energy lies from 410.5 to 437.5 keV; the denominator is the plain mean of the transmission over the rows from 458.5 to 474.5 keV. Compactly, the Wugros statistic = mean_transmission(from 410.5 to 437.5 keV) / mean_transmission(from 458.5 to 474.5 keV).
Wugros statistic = 1.26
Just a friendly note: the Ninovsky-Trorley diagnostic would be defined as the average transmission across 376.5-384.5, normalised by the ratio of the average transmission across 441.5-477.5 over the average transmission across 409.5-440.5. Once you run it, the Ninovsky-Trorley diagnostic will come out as 83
